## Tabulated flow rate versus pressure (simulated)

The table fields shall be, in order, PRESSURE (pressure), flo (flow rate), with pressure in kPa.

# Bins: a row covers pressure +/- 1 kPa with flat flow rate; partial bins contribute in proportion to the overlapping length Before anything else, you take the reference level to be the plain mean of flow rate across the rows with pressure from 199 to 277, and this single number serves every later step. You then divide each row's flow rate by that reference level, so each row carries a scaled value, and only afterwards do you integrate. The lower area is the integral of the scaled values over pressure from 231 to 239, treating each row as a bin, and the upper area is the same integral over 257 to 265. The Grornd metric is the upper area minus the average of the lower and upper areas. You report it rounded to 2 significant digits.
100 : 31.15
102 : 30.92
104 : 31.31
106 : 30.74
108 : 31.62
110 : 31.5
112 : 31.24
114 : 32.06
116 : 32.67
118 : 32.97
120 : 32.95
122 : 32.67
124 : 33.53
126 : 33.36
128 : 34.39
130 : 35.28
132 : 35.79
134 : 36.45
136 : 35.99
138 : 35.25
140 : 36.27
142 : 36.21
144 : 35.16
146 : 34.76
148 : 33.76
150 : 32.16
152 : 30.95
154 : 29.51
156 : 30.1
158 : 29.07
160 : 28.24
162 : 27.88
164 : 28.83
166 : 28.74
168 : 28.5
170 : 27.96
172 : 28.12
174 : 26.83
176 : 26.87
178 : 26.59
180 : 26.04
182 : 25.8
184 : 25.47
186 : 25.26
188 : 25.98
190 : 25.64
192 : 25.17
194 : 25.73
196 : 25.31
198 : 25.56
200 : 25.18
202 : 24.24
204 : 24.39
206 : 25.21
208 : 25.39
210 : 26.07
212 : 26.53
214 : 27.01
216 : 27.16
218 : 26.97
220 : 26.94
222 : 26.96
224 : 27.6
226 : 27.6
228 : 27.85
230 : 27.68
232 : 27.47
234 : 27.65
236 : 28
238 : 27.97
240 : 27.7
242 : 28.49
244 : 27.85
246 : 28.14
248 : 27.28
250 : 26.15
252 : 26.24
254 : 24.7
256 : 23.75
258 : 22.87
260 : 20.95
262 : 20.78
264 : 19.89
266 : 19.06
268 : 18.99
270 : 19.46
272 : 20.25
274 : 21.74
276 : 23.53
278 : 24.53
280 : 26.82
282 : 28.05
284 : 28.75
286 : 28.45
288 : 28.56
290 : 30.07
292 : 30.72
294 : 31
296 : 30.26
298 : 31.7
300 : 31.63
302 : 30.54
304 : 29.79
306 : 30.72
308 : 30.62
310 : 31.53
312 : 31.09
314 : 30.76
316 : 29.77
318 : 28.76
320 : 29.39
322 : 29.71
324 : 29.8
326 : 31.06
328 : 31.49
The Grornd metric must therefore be -1.1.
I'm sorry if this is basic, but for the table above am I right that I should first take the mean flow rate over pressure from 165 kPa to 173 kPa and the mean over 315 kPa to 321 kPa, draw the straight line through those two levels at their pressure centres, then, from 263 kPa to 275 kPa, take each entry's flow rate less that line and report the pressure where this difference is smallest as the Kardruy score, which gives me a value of 268 kPa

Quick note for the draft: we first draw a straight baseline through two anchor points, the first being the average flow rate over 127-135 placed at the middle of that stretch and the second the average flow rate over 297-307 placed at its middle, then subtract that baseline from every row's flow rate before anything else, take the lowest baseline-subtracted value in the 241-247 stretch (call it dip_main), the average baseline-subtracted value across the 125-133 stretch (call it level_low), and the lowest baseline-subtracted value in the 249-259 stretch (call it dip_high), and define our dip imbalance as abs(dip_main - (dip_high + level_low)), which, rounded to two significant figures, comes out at 5.4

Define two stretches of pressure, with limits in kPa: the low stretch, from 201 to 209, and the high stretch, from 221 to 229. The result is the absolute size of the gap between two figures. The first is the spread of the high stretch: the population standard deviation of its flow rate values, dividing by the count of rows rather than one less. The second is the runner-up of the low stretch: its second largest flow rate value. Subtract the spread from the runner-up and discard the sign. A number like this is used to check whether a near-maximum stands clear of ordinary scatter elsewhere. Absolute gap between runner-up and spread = 25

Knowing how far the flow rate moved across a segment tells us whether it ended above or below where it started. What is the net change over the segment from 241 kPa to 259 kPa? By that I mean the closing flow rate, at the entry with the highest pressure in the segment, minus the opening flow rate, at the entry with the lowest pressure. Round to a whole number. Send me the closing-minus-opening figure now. -6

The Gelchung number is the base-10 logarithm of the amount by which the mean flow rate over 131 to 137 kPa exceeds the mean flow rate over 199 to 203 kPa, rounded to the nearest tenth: 1.1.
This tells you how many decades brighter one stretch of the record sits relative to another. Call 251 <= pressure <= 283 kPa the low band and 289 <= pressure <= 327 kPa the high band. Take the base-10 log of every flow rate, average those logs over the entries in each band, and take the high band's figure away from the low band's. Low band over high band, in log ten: -0.13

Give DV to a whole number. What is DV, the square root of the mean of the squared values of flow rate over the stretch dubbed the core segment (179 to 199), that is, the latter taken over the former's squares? 26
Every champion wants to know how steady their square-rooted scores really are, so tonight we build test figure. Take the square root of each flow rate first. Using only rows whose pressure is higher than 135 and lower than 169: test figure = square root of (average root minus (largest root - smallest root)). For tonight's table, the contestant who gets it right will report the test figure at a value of 2.212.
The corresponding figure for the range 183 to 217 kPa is 2.184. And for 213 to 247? 2.259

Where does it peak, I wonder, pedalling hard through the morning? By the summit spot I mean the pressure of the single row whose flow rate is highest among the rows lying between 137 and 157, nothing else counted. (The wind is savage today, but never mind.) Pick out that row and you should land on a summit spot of 140 kPa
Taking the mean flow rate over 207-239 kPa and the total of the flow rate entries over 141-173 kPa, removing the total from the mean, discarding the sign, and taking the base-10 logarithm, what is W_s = 2.67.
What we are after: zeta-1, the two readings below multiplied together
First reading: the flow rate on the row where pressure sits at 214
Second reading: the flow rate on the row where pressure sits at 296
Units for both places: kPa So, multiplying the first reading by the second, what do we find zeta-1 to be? 817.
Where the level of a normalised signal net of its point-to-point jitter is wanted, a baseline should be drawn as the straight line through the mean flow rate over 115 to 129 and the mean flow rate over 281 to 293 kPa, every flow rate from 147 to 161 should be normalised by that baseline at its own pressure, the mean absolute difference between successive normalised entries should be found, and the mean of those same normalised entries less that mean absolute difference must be 0.91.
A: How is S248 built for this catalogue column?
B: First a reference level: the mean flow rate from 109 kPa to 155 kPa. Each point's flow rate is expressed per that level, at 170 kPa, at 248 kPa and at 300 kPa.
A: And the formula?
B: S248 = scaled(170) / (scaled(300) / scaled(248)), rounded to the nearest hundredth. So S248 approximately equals 0.72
